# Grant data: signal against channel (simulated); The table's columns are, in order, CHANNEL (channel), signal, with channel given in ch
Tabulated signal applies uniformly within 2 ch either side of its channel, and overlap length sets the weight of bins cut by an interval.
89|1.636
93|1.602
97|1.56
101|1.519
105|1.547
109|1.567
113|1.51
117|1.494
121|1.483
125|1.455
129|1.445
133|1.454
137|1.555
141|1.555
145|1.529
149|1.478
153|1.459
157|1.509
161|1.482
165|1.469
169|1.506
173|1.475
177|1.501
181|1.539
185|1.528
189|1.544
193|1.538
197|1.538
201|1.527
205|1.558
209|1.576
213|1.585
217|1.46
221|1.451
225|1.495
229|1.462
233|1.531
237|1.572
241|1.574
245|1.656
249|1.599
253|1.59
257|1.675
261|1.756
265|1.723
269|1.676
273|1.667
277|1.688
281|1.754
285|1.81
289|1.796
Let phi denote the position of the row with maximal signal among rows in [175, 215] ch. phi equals 213 ch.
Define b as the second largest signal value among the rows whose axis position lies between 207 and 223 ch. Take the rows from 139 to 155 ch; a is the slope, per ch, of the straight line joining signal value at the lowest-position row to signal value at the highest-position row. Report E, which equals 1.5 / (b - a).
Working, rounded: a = -0.008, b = 1.576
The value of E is 0.95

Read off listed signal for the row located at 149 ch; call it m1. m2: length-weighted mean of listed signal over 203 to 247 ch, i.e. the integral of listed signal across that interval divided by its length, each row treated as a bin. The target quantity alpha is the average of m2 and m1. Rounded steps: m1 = 1.478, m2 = 1.54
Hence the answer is 1.51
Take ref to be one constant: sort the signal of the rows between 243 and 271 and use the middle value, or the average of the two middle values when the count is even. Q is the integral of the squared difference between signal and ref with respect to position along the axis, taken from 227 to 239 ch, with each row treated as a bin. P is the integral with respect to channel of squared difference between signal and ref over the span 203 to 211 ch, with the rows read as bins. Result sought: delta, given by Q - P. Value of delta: 0.21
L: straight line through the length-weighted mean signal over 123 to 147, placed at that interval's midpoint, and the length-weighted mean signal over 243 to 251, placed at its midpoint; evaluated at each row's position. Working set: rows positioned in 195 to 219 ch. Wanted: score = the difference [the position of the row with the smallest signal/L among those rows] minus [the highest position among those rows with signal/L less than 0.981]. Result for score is 0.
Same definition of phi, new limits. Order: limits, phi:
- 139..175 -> 141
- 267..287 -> 285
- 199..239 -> 213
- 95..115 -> 109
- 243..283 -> 261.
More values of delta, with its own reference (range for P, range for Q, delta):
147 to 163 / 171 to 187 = -0.16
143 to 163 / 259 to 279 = -0.65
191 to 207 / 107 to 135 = 0.74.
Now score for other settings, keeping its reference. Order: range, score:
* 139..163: -8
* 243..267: 0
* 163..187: -4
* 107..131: 0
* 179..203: 0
